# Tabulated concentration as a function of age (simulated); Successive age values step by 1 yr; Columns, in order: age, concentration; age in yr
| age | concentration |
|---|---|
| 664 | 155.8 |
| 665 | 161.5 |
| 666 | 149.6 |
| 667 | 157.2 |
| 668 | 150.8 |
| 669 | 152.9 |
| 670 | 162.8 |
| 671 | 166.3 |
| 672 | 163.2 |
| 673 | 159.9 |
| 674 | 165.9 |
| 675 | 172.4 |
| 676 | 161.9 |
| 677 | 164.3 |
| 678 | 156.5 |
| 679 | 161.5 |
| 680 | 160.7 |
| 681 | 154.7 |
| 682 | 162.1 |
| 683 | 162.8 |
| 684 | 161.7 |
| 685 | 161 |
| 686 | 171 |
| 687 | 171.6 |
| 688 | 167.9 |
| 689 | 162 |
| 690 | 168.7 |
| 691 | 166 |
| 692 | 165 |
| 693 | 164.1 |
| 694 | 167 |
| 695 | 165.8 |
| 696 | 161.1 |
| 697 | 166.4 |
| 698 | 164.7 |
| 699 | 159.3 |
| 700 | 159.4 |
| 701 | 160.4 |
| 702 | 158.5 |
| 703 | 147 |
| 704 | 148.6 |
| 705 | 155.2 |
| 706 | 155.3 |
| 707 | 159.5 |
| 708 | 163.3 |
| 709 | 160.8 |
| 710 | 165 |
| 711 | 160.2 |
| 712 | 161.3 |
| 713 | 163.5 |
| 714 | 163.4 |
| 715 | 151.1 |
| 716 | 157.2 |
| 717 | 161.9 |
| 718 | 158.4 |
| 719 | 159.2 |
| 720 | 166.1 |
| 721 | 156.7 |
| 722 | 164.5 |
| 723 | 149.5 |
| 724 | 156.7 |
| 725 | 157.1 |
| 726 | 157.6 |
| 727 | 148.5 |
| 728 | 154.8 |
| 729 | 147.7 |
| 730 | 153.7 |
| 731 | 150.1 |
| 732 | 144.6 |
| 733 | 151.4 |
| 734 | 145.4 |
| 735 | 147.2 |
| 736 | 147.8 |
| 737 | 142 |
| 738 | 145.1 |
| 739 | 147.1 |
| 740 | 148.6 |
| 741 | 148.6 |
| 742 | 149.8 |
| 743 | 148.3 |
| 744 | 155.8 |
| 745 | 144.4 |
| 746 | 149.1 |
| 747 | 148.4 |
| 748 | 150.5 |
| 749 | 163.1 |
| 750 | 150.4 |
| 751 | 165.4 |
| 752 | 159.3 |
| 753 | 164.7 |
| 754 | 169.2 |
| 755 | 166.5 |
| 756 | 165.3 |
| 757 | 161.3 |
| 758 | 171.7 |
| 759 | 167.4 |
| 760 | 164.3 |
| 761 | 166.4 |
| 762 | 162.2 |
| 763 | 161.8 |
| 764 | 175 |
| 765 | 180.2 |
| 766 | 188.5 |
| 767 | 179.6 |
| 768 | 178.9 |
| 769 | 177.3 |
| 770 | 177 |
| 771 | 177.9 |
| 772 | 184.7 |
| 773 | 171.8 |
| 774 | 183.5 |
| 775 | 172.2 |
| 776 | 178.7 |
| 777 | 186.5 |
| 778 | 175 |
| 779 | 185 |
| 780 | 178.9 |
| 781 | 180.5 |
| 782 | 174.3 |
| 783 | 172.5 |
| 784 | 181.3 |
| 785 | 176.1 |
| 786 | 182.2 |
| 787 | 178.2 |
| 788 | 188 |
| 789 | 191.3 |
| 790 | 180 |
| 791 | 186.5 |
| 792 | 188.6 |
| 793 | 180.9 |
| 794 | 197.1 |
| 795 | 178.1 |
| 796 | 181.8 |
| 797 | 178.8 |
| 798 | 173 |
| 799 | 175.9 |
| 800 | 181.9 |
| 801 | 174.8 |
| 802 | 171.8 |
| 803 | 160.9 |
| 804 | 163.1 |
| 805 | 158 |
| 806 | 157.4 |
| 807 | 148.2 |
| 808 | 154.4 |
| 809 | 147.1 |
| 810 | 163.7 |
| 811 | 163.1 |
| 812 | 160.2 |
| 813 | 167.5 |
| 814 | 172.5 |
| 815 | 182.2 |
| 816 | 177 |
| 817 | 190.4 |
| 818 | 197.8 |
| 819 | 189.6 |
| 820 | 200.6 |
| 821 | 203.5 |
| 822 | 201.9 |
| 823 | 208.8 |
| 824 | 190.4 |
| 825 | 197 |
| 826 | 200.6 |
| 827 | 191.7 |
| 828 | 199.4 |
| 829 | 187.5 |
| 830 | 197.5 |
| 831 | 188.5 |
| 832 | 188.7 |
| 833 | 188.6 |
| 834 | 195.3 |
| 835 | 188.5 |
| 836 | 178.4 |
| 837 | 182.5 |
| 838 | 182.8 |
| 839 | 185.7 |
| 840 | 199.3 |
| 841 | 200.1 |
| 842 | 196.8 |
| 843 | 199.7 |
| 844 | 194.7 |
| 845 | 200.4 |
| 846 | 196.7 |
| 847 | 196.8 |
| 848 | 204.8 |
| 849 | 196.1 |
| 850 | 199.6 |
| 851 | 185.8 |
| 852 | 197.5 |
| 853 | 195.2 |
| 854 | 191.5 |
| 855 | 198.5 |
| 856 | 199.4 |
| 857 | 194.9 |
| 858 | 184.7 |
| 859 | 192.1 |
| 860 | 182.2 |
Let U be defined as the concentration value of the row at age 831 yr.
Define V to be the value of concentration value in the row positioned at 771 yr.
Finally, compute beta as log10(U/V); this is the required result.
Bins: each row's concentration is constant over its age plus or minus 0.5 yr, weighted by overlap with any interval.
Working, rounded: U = 188.5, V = 177.9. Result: 0.025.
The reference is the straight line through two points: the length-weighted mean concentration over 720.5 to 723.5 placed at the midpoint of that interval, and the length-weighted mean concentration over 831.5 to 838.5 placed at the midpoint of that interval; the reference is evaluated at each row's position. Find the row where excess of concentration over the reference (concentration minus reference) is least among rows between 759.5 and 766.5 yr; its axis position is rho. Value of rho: 763 yr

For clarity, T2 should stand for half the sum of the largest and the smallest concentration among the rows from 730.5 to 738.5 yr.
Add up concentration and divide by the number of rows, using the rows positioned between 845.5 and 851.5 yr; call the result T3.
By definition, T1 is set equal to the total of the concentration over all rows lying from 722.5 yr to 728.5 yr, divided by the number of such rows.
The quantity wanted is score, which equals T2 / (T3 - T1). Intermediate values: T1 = 154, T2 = 147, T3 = 197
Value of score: 3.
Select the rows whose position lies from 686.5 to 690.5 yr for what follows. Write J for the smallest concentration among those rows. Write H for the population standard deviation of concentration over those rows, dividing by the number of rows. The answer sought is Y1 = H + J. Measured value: 165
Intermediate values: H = 3.49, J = 162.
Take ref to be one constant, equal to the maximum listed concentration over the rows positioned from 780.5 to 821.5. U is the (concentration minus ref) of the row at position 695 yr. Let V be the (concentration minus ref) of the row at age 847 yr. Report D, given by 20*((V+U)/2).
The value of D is -444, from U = -37.7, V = -7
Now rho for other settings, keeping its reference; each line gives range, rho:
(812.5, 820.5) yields 813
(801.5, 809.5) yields 809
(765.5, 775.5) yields 775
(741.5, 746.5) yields 745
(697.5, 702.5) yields 702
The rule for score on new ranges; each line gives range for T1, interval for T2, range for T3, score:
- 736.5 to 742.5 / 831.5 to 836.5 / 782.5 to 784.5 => 6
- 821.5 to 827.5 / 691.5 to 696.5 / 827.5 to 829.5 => -33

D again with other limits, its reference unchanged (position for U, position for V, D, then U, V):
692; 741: -934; -38.5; -55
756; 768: -628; -38.2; -25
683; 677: -799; -40.7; -39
